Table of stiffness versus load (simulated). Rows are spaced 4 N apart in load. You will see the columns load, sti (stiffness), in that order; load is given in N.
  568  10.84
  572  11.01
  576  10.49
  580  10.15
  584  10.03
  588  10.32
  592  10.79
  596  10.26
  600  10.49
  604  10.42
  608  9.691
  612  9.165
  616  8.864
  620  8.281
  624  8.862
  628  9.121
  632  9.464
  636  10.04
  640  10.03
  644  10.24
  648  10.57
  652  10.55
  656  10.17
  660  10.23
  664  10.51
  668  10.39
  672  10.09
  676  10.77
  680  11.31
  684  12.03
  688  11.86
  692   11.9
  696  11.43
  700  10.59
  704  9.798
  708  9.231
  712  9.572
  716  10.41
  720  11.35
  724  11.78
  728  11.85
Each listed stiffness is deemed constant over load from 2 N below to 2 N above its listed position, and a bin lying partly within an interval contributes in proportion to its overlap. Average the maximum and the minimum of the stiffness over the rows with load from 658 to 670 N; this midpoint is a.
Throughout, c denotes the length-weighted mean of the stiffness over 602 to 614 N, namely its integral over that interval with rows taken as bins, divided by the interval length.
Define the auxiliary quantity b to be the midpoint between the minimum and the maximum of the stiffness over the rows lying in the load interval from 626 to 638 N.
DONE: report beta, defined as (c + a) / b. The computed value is 2.10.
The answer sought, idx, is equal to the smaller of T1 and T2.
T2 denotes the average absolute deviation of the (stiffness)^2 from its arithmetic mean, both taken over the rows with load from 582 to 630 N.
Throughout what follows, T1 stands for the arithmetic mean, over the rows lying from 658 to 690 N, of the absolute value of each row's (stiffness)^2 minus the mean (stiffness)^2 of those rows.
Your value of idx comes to 13.4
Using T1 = 13.9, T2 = 13.4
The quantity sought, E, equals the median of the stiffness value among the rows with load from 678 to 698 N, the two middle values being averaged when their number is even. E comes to 11.9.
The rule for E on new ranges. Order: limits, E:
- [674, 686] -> 11.3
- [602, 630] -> 9.1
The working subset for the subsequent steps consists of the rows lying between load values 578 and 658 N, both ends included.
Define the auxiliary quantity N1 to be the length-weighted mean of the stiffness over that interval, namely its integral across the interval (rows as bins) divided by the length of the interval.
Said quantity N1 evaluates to 9.9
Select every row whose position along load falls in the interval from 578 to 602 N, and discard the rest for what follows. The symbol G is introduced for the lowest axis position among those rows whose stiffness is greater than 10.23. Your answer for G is 588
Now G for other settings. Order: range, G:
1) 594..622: 596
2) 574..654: 576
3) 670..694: 676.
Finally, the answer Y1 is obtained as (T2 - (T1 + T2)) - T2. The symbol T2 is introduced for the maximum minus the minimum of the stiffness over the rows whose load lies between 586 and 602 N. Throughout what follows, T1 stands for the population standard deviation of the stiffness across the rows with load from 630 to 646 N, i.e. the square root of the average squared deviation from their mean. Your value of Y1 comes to -0.8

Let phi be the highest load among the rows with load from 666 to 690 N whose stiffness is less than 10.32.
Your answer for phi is 672 N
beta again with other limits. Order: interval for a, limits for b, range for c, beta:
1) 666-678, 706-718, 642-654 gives 2.13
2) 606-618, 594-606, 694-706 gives 1.92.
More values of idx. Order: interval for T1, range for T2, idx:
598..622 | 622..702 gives 13.6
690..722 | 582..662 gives 11.0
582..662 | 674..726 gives 11.0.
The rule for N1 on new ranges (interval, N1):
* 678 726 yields 10.9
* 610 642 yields 9.2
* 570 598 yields 10.4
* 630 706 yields 10.6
